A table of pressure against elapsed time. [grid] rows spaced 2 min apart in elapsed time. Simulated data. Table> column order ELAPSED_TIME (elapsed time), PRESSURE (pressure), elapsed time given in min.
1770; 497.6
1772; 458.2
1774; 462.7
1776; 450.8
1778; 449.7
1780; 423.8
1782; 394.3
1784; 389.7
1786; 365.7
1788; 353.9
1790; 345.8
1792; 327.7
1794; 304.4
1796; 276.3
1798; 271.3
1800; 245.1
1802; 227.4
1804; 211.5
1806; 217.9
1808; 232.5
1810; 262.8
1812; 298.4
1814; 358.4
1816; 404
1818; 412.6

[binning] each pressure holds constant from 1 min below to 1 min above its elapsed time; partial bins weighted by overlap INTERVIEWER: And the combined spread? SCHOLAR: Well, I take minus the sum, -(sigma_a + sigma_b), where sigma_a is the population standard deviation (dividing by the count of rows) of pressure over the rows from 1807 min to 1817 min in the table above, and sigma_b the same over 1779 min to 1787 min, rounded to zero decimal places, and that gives -83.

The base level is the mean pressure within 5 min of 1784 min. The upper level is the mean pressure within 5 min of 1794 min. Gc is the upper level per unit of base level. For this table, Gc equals 0.79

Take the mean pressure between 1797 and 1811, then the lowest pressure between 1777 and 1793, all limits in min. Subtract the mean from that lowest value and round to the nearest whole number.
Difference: 89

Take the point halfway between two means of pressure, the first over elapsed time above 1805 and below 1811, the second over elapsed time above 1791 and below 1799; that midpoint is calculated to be 266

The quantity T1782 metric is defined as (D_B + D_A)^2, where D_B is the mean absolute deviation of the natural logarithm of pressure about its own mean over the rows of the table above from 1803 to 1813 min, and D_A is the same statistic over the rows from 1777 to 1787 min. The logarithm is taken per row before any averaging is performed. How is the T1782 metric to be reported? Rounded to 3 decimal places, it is 0.032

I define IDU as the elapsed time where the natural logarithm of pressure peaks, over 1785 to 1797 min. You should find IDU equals 1786 min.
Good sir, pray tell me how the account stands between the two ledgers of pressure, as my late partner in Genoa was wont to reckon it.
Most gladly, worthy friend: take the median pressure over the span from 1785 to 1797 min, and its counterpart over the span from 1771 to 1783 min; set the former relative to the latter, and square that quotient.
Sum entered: 0.56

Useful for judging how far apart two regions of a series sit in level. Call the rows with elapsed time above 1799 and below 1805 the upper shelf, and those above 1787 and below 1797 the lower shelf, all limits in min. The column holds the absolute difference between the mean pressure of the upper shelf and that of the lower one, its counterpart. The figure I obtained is 94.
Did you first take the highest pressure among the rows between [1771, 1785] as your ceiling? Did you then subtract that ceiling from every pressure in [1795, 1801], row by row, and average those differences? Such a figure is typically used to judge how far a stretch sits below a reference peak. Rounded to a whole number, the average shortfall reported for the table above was -198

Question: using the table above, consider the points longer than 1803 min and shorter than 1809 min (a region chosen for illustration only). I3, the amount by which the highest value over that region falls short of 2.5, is -230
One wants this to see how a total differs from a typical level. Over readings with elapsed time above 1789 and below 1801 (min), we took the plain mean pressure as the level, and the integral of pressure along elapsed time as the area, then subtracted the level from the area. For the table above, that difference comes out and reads 3246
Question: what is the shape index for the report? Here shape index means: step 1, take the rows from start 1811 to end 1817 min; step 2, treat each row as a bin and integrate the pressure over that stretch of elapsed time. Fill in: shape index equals 2122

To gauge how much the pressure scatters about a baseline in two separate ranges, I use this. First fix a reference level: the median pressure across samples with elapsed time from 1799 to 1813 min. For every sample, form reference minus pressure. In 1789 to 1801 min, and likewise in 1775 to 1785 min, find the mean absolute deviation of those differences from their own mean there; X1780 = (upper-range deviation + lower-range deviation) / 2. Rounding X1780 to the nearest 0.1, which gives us 27.3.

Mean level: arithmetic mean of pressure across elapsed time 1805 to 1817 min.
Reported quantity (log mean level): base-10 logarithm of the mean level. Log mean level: 2.47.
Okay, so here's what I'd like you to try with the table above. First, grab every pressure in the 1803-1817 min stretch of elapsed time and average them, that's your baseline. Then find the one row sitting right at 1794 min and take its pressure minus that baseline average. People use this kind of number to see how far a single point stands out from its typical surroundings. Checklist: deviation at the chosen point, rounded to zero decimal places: 21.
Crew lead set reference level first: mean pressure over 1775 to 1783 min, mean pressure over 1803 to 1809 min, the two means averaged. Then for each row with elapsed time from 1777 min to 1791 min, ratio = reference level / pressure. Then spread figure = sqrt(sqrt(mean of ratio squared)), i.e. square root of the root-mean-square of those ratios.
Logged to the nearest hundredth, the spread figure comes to 0.92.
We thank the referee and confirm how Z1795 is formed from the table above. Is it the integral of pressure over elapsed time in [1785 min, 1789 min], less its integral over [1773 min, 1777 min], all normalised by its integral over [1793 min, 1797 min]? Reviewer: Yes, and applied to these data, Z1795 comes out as -0.33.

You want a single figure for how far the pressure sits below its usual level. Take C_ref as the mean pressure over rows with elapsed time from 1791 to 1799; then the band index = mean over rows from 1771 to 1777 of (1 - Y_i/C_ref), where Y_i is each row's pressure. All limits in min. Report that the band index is -0.55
